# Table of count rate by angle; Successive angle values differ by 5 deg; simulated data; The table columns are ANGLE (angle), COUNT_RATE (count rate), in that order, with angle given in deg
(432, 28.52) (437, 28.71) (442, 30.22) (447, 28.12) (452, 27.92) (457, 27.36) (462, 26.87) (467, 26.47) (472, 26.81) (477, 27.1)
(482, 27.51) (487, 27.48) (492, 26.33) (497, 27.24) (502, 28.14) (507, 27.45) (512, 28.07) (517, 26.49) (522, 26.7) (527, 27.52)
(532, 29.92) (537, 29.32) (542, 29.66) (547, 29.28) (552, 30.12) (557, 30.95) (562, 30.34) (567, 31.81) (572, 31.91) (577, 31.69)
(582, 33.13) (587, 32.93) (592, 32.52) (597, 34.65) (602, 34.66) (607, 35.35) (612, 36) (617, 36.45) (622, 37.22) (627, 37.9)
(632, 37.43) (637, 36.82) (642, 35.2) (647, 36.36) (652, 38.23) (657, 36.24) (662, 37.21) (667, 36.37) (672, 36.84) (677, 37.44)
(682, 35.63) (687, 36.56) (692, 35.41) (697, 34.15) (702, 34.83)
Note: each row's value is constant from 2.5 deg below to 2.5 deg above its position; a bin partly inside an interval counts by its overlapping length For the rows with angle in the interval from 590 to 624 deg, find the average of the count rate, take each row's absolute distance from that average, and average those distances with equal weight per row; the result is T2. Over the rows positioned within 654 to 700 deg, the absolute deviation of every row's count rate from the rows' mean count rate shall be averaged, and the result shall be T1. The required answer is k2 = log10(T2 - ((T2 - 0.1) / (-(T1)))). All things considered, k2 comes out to 0.40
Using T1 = 0.76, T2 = 1.13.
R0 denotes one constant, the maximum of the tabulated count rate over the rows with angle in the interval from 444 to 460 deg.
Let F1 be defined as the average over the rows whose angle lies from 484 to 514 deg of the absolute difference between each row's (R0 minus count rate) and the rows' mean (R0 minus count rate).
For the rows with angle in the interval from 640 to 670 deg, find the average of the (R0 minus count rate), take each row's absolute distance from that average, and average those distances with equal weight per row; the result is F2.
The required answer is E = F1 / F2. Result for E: 0.60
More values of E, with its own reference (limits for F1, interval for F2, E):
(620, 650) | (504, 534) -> 0.80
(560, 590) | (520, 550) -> 0.65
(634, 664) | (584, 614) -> 0.69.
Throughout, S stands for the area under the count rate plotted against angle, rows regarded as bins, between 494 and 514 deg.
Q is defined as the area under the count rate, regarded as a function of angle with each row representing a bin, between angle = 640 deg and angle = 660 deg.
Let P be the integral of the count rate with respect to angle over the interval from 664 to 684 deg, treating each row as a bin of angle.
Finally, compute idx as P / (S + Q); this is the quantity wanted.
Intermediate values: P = 732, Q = 731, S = 554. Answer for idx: 0.57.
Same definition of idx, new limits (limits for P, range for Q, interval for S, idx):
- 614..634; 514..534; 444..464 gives 0.67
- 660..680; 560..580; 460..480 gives 0.63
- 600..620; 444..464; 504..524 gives 0.65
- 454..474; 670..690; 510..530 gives 0.42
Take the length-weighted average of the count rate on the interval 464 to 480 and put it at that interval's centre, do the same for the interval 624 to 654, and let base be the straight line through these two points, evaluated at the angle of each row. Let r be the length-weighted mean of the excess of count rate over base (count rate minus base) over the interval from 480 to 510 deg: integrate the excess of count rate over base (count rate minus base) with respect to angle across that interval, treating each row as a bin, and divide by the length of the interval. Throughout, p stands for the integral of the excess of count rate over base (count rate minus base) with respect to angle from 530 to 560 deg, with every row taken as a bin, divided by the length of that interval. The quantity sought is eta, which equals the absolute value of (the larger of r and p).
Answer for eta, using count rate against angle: 0.85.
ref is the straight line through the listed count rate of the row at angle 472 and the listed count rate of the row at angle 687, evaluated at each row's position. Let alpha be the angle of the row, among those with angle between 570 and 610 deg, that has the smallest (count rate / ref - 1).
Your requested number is 577 deg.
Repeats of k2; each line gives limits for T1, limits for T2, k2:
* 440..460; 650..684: 0.11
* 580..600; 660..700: 0.30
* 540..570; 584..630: 0.53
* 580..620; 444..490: -0.15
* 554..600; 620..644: 0.14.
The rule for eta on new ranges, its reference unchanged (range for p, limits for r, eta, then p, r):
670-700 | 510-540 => 2.01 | -3.8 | -2.0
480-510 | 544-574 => 0.85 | -0.8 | -1.4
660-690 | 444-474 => 1.29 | -2.5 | 1.3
